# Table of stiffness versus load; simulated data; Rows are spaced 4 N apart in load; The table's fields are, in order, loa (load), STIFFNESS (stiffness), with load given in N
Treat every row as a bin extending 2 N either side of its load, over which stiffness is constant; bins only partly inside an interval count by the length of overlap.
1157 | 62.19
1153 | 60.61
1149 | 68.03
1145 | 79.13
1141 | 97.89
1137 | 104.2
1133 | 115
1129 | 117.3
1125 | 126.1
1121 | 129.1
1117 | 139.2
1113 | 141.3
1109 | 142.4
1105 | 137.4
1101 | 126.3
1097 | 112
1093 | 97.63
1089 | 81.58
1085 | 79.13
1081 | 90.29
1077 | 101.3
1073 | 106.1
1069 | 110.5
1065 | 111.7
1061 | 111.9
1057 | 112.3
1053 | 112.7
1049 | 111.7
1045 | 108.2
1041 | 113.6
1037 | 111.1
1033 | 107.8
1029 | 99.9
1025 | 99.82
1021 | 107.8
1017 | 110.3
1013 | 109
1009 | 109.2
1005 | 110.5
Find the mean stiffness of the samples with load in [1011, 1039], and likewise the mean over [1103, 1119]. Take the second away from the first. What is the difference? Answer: -34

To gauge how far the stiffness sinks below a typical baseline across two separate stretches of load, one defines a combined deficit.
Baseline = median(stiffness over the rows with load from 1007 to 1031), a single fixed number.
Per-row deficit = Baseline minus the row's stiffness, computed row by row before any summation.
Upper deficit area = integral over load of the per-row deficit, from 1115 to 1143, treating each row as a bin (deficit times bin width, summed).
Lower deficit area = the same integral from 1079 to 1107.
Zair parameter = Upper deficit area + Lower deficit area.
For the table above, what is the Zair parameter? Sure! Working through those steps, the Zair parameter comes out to -142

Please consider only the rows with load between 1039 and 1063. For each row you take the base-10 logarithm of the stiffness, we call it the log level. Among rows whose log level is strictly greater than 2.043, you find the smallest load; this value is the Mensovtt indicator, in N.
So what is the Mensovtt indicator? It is 1041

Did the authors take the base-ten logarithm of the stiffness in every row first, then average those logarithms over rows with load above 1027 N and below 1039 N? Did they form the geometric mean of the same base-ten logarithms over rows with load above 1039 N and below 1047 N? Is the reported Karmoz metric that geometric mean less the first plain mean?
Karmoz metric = 0.02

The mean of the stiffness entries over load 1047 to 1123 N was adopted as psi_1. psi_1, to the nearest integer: 113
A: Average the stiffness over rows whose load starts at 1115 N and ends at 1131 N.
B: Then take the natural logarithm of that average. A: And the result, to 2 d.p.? 4.85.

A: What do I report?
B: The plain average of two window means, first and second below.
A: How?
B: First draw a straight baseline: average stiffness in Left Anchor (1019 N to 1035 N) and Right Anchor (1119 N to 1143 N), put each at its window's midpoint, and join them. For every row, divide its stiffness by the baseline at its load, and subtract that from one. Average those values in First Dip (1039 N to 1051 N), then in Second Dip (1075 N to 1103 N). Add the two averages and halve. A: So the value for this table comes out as 0.03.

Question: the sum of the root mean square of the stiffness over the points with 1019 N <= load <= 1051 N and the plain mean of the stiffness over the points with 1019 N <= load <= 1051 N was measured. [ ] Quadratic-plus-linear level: 215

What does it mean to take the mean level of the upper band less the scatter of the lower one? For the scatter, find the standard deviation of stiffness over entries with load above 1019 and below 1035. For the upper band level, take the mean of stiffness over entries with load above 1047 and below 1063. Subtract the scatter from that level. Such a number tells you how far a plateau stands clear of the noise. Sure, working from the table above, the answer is 108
